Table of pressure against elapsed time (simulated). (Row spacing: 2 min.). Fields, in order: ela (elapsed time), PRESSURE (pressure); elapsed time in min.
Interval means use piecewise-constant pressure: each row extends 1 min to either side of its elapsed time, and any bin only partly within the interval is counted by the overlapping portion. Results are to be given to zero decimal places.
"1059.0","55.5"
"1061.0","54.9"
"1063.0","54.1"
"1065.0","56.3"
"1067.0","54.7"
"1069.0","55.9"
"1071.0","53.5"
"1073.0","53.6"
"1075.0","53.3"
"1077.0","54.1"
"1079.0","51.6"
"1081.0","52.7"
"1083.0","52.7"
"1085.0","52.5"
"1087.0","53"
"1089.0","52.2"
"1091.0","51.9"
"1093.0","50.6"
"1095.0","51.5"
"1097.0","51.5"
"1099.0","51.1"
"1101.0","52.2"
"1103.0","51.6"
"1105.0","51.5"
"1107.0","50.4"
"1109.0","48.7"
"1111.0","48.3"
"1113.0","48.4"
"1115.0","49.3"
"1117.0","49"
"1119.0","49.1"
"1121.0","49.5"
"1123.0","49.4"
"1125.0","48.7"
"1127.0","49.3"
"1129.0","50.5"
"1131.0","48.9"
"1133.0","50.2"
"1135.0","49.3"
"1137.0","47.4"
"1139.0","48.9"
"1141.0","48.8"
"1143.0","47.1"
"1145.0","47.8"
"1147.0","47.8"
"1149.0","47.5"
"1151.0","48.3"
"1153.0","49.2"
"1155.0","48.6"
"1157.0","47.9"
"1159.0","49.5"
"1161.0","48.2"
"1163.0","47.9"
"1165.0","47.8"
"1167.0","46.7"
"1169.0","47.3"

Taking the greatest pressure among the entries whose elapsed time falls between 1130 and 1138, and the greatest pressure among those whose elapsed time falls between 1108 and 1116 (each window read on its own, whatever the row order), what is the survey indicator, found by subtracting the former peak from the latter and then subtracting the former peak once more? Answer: -51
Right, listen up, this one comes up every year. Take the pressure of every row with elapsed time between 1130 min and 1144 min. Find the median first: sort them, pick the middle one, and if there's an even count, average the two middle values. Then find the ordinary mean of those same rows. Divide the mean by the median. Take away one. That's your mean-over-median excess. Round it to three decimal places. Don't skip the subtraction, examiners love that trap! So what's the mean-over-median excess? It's -0.005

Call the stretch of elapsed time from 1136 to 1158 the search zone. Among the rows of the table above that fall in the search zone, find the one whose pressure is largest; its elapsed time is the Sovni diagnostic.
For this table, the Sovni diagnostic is 1153.0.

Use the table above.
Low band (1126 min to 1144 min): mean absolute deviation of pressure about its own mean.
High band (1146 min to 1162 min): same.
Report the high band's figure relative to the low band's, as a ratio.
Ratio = 0.69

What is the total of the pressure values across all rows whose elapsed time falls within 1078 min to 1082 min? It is 104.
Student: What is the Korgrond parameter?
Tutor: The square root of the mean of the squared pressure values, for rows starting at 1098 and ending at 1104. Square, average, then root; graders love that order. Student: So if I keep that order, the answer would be 51.6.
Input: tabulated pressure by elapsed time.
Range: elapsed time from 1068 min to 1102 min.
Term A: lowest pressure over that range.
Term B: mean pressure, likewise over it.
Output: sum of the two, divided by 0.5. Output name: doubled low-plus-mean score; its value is 206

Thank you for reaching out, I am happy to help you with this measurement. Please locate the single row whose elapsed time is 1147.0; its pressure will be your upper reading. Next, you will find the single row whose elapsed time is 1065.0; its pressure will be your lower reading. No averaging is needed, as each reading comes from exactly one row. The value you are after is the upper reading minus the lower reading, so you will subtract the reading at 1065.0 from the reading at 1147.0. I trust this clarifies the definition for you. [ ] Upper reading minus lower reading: -8.5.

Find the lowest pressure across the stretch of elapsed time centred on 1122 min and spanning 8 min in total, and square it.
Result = 2372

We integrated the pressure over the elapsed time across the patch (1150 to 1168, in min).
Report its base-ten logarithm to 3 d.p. 2.939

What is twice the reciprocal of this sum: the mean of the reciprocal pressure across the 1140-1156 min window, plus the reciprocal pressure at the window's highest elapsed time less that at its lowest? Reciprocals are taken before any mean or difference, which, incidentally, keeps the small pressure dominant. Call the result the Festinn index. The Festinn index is 96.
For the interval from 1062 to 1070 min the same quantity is 114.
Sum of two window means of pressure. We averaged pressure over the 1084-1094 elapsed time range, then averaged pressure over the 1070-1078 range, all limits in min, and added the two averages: 106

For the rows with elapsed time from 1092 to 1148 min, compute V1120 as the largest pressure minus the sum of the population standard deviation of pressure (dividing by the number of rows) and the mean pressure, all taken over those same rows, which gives 1.32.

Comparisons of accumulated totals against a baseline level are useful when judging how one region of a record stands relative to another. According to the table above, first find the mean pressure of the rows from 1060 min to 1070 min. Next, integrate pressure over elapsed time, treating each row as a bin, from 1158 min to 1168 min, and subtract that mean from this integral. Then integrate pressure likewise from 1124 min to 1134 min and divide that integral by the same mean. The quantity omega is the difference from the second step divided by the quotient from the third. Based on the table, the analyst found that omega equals 47.4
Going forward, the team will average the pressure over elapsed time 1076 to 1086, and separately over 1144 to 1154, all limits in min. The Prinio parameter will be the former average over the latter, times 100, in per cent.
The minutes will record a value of 110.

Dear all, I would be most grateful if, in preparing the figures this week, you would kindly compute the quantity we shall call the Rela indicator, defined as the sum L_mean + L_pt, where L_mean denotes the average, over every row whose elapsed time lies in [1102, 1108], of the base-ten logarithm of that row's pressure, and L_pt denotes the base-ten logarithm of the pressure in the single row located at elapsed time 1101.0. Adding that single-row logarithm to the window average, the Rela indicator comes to 3.43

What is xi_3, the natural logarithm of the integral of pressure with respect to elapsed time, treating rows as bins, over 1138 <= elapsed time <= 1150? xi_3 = 6.36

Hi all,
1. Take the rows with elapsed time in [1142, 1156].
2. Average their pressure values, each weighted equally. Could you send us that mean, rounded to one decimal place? 48.0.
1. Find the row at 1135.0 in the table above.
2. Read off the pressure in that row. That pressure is 49.3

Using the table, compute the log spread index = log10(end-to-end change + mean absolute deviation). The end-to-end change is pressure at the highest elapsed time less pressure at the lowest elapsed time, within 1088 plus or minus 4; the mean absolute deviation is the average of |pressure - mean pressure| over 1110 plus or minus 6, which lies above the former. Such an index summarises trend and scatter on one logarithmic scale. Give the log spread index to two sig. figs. -0.39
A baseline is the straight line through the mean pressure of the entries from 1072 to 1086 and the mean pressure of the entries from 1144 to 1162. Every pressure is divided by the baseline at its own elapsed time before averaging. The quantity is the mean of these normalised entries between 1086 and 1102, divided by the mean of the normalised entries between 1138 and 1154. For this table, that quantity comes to 1.01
